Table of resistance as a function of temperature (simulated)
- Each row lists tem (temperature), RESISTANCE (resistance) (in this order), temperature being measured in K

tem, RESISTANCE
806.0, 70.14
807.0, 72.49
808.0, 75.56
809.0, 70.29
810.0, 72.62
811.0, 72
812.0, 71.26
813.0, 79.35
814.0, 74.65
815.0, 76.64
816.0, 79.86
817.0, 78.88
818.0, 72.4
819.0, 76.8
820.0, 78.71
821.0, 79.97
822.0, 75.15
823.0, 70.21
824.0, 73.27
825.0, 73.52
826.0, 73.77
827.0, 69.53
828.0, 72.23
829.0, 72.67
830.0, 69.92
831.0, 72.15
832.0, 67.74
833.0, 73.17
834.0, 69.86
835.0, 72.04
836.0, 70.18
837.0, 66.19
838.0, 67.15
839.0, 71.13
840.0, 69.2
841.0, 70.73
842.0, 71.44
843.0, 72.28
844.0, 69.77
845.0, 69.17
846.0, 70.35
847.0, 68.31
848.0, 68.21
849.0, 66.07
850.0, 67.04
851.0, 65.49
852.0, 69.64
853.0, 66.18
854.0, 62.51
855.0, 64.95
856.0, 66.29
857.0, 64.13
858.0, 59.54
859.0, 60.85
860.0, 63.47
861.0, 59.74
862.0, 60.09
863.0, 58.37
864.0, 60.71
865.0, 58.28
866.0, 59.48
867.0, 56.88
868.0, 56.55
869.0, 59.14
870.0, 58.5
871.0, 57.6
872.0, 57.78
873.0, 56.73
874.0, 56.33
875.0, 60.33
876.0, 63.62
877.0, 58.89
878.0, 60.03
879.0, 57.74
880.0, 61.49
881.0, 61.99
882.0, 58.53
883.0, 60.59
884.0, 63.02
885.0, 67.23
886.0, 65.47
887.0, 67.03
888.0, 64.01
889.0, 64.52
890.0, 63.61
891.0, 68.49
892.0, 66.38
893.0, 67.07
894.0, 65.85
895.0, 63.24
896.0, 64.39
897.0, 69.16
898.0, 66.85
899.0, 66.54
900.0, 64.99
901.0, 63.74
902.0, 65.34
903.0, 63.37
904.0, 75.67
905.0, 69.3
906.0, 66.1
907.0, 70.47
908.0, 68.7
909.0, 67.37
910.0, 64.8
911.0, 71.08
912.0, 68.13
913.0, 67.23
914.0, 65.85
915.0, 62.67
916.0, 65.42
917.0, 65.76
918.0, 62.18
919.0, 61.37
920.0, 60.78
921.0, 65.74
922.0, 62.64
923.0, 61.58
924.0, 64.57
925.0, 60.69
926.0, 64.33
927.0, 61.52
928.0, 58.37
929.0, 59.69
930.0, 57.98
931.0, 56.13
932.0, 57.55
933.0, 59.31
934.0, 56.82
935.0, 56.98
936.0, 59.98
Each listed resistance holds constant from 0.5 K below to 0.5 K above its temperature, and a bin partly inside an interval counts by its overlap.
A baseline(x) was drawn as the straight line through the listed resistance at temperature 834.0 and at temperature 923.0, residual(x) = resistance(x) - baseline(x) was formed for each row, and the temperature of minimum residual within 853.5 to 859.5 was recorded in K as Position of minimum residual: 858.0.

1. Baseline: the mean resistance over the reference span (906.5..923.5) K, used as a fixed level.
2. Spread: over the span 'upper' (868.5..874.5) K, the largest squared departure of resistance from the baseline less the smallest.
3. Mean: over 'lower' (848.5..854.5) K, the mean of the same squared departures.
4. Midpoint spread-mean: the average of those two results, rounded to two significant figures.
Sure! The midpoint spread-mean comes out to 24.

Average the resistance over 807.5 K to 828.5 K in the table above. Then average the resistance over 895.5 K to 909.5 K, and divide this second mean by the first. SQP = 0.90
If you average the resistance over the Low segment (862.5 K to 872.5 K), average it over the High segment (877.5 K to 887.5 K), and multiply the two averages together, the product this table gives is 3635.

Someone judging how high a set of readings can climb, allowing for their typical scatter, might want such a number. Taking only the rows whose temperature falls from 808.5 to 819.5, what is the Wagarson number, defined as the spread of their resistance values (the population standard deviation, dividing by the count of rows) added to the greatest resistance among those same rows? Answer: 83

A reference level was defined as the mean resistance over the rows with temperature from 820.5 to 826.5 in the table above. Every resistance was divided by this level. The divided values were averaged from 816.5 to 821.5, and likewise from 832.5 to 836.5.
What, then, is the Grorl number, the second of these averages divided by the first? 0.92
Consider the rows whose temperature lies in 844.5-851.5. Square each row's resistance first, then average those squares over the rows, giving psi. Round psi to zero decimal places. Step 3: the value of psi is 4600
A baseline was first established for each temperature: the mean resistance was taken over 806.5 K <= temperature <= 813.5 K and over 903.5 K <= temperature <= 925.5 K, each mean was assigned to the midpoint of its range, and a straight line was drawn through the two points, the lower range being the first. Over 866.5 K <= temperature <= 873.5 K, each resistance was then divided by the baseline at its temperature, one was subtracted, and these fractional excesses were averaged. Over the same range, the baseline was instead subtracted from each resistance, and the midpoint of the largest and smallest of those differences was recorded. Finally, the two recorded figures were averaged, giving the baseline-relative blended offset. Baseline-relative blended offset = -5.7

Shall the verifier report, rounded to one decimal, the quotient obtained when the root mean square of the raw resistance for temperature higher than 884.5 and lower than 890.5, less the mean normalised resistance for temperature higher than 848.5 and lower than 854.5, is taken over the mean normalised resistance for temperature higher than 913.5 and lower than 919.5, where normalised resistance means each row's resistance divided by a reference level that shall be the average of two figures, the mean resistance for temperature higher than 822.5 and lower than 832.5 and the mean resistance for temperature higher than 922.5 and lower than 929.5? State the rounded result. 67.0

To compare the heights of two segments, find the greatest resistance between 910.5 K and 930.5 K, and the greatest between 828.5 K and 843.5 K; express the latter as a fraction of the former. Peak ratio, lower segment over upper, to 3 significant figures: 1.03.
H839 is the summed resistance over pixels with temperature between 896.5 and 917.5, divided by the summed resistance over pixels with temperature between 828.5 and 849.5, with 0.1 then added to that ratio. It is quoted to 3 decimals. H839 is 1.060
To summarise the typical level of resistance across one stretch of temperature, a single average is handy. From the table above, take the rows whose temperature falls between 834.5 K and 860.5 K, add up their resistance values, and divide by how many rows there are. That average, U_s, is 67.4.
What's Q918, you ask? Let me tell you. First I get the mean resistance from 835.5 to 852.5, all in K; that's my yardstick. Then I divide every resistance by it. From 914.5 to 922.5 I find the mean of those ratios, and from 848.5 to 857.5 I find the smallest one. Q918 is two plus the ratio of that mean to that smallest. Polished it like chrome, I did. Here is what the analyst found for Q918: 3.01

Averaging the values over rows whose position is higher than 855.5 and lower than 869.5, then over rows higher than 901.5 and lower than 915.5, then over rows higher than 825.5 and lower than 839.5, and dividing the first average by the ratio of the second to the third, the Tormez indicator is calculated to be 63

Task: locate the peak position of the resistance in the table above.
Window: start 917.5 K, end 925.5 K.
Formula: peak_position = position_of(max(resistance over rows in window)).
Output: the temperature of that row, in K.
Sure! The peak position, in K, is 921.0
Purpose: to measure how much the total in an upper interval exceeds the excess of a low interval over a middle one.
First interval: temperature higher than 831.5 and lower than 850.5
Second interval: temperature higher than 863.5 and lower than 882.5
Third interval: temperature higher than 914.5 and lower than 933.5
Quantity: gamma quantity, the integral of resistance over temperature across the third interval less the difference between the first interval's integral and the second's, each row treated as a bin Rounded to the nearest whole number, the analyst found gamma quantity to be 969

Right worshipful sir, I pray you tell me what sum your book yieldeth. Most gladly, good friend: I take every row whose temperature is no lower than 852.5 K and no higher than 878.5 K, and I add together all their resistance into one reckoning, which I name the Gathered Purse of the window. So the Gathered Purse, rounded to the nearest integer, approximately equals 1567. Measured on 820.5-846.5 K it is 1853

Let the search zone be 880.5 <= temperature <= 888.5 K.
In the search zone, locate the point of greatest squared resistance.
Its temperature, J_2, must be 885.0 K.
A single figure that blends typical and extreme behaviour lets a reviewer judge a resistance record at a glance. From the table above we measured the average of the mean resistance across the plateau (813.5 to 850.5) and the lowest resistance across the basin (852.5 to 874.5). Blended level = 64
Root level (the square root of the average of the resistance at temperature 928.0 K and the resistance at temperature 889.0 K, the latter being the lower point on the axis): 7.8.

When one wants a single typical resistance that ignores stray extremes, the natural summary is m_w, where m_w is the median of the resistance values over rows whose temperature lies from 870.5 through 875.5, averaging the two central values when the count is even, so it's 58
